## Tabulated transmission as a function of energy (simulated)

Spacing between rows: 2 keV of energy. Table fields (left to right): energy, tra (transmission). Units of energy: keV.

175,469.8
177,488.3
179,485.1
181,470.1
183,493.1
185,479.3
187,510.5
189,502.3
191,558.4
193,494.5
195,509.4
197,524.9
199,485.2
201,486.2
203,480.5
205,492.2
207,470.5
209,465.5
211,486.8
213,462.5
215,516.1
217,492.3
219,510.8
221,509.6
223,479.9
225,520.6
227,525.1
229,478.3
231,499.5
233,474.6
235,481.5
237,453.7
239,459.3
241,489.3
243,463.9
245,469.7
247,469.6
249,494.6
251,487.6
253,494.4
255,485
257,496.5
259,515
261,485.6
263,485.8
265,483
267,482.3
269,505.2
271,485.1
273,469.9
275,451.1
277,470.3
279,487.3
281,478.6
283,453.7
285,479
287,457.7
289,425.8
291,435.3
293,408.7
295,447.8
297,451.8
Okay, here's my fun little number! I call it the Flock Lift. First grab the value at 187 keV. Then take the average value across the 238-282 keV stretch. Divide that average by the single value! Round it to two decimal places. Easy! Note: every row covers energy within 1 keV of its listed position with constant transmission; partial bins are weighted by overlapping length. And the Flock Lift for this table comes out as 0.94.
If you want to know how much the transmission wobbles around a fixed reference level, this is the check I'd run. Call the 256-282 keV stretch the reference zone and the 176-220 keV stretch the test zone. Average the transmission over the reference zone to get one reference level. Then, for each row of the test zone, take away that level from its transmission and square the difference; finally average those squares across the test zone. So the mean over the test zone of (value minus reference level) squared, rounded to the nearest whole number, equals 550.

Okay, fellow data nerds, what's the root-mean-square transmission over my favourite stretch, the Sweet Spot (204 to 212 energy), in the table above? 479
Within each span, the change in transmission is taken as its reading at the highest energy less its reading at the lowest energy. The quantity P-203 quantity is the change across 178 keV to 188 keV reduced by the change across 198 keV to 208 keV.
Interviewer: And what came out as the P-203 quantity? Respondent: 40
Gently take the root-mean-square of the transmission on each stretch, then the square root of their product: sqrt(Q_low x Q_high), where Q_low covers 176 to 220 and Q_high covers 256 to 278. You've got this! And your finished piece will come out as 490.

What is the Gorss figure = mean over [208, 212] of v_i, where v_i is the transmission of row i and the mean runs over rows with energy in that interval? 476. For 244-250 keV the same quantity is 478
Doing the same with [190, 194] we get 526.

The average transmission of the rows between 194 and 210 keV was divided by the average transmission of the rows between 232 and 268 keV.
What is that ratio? 1.02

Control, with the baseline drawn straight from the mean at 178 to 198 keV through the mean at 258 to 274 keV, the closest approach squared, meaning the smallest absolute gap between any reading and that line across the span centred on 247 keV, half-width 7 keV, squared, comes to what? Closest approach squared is 7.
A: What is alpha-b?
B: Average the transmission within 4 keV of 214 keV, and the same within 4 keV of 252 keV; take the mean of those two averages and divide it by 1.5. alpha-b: 327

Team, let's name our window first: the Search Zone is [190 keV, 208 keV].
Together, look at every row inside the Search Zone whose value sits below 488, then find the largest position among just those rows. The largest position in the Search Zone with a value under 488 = 207 keV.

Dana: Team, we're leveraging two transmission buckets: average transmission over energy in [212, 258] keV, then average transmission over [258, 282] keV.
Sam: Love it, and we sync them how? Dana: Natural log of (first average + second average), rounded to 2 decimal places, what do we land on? 6.88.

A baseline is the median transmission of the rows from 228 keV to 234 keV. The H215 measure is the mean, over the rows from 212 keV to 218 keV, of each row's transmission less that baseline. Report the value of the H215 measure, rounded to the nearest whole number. 12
